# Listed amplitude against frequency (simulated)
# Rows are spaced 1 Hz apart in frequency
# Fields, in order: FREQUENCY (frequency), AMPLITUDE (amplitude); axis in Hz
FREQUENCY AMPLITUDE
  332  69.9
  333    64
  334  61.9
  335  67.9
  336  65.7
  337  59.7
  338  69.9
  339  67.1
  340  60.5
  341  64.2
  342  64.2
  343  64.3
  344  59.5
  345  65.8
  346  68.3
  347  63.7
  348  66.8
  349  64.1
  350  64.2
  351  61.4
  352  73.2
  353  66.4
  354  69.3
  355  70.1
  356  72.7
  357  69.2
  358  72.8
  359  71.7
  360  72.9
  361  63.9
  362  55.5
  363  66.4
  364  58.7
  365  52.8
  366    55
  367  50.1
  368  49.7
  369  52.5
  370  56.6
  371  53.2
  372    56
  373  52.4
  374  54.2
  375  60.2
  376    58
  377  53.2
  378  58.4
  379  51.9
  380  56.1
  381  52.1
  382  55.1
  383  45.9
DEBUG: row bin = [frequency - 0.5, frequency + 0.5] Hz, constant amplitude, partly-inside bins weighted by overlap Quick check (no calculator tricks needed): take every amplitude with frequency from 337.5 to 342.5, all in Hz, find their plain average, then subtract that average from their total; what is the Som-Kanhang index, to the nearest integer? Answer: 261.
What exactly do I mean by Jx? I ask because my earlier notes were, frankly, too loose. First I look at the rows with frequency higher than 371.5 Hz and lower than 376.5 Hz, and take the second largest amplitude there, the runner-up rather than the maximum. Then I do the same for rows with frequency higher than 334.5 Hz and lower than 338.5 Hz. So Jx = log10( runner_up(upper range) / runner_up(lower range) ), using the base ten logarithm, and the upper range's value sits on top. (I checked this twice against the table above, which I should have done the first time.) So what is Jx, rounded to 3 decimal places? -0.068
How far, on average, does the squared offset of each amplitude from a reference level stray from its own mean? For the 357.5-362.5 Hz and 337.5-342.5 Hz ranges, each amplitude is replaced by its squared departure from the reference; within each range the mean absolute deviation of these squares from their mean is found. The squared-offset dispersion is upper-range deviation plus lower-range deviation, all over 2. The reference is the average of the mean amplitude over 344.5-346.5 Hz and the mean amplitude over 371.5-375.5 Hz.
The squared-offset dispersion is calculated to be 36.0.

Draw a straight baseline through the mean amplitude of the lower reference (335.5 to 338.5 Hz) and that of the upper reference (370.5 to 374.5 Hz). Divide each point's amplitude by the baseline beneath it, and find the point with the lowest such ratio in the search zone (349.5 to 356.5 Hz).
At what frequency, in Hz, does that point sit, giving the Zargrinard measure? 351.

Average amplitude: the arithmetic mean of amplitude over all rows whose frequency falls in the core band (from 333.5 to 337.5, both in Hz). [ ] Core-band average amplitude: 64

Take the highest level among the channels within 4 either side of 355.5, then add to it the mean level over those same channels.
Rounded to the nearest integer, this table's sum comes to 144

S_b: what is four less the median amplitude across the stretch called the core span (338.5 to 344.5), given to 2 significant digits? -60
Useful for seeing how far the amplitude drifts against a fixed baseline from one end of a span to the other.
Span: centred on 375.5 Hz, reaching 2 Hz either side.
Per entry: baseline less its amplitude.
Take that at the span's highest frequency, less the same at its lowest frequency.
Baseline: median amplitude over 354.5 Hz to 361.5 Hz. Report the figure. 1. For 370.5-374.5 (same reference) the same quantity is -1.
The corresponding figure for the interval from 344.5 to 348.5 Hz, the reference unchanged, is -1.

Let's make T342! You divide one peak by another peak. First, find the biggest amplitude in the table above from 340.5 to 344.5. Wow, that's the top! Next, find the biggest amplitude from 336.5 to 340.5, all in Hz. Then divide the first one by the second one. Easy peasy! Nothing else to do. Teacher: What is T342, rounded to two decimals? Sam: 0.92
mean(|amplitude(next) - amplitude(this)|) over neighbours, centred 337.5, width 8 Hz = 5.4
